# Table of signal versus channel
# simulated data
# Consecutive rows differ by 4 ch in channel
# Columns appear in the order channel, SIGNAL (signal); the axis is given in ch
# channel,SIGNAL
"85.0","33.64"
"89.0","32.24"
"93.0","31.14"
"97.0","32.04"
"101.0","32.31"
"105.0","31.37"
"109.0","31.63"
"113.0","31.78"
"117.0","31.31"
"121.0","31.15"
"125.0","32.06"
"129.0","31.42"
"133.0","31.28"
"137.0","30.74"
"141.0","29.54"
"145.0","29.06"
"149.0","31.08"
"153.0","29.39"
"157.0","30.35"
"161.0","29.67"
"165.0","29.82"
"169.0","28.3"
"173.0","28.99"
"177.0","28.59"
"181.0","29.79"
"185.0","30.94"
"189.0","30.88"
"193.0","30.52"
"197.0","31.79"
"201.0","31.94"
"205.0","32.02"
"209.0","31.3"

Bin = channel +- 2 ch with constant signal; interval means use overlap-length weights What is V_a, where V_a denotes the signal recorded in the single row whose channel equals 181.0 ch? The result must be 29.79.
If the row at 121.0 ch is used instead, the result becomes 31.15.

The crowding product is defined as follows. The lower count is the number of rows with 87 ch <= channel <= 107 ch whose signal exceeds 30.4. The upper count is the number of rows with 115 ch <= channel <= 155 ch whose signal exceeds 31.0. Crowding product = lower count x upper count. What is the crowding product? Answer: 30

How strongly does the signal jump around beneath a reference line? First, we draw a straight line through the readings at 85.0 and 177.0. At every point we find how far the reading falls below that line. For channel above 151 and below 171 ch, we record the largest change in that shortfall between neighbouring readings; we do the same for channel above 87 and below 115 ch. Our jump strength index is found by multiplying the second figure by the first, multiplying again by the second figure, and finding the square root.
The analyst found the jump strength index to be 1.28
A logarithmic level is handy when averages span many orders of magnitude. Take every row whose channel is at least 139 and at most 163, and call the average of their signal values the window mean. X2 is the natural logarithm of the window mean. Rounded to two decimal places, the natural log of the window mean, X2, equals 3.40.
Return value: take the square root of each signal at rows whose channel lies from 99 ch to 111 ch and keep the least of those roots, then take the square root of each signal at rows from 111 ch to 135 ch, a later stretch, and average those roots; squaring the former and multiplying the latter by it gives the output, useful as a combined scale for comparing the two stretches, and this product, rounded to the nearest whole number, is 176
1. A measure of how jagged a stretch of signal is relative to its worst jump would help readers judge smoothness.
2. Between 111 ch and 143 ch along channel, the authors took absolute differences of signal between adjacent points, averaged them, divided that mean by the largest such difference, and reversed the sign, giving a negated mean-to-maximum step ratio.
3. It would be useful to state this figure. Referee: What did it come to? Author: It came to -0.48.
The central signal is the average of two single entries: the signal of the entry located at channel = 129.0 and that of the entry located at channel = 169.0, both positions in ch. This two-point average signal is 29.9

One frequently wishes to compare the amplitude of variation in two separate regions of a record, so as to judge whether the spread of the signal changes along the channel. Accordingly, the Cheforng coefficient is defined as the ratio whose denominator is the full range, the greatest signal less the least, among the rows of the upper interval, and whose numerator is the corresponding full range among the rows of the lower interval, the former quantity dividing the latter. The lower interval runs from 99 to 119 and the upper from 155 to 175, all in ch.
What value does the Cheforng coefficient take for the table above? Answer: 0.49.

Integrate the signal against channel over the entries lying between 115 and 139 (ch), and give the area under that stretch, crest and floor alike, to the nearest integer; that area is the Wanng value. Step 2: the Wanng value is 752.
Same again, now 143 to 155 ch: 358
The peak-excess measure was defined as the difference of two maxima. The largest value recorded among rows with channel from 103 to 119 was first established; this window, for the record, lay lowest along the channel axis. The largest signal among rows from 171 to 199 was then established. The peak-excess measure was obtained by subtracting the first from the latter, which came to 0.01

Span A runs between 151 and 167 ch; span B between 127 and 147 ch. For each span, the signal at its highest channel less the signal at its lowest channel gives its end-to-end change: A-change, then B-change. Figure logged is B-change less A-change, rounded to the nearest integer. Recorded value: -3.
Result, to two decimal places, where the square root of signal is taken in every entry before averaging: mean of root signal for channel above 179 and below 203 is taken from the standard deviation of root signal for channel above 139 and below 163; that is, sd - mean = -5.50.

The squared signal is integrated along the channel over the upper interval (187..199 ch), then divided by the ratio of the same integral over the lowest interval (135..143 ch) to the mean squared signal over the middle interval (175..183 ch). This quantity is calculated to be 1358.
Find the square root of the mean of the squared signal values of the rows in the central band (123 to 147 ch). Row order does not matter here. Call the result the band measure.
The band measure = 30.7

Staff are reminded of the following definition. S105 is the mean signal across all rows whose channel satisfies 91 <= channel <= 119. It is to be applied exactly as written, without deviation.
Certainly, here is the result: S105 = 31.7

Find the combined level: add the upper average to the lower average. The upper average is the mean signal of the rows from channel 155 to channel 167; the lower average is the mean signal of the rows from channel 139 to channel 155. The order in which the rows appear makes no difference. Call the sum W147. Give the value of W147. 59.7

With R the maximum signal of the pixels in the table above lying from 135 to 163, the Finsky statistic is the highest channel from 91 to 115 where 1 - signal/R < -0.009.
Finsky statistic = 113.0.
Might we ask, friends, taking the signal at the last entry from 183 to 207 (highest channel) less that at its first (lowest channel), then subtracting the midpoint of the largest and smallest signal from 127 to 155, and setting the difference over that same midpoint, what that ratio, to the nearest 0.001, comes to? -0.964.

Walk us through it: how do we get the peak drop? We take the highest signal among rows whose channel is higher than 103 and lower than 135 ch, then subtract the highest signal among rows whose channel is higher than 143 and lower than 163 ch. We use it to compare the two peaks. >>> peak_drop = 1.0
